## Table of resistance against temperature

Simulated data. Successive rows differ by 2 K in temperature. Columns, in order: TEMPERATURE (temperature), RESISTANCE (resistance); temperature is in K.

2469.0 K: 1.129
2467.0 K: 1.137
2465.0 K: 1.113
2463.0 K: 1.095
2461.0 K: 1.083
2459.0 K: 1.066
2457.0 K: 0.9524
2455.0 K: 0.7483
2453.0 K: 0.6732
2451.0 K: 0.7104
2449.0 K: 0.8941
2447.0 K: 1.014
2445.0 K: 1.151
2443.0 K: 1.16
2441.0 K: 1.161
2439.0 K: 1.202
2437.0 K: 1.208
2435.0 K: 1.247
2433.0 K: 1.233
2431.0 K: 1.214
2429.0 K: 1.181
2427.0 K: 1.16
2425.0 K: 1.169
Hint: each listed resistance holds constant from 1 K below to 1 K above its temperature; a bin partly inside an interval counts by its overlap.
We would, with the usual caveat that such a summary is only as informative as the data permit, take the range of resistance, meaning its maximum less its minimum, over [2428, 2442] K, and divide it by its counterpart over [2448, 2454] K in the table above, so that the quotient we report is 0.4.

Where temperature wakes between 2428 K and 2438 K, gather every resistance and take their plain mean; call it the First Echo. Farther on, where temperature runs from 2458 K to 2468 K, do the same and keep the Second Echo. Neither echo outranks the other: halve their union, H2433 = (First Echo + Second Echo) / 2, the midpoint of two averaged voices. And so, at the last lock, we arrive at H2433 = 1.16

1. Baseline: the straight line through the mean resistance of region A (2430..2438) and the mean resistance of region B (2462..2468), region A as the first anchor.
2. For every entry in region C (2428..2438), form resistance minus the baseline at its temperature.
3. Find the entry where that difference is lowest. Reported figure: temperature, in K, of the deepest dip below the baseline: 2429.0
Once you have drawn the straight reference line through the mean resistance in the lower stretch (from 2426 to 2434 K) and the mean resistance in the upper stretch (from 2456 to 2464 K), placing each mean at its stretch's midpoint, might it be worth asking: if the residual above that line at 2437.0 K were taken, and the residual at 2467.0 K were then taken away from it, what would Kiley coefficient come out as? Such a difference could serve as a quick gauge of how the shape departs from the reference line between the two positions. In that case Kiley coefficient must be -0.08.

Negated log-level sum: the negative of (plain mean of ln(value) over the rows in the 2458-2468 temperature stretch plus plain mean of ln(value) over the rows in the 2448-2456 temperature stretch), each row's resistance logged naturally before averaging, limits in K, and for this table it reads 0.19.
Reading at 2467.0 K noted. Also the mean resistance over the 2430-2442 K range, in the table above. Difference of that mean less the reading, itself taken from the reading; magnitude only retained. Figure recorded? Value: 1.06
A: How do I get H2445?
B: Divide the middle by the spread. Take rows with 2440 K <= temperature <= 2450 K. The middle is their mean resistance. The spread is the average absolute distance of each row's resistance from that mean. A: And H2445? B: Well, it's 11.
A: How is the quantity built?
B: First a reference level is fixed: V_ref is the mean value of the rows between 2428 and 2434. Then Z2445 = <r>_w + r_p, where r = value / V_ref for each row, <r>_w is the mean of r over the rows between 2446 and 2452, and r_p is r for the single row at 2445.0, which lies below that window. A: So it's 1.67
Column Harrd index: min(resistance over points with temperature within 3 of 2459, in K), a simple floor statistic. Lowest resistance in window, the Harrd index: 0.9524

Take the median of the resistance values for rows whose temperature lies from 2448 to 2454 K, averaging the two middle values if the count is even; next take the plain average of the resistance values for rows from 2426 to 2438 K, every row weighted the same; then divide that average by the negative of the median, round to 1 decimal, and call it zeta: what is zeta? -1.7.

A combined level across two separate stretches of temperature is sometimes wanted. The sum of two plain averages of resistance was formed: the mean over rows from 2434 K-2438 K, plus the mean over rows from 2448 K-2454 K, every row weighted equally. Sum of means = 1.99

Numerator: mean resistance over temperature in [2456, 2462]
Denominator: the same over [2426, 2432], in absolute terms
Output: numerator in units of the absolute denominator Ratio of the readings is 0.87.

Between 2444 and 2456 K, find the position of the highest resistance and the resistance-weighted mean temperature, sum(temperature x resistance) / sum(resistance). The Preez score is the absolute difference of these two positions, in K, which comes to 4.4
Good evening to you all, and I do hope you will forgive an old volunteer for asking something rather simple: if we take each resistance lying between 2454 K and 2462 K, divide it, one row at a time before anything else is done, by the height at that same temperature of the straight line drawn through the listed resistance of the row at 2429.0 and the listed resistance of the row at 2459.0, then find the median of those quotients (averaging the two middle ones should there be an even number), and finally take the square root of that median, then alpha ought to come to 0.97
